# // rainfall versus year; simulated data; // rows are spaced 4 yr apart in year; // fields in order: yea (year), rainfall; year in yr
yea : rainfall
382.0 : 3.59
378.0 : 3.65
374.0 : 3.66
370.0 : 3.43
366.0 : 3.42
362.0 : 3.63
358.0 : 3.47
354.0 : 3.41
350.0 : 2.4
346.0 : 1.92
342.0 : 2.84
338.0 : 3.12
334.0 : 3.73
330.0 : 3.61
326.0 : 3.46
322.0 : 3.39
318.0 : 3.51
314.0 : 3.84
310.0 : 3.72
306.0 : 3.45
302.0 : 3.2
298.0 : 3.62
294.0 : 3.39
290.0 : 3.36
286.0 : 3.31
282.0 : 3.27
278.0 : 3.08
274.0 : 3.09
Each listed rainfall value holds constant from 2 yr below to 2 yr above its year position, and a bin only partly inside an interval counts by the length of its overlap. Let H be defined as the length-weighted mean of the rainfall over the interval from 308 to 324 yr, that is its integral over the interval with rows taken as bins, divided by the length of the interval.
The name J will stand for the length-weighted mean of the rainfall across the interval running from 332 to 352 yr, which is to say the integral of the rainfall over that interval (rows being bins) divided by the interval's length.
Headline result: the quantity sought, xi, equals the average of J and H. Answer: 3.21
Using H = 3.6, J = 2.80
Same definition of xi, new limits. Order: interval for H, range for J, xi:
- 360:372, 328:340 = 3.49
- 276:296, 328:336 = 3.48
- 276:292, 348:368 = 3.26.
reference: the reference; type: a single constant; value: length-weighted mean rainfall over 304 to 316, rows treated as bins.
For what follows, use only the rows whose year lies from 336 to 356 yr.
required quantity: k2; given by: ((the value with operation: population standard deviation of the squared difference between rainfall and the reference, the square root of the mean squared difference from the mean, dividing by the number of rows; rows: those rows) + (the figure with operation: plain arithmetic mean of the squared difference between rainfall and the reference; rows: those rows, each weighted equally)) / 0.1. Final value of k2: 22.4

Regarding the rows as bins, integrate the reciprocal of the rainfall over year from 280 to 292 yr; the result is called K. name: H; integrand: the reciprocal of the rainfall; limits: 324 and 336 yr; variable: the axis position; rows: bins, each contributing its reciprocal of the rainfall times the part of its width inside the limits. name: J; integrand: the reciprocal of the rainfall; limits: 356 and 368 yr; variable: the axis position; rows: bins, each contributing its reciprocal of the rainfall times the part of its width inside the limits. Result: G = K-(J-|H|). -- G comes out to 3.5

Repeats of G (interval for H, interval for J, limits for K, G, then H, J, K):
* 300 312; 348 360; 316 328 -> 3.0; 3.48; 3.99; 3.48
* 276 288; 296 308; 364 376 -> 3.6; 3.73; 3.51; 3.43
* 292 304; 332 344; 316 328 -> 3.2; 3.53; 3.76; 3.48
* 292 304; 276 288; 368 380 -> 3.2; 3.53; 3.73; 3.35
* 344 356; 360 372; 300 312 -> 5.0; 4.92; 3.44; 3.48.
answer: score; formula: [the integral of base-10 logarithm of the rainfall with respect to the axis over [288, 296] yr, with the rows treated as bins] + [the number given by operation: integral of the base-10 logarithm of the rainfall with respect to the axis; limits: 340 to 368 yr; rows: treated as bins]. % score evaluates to 17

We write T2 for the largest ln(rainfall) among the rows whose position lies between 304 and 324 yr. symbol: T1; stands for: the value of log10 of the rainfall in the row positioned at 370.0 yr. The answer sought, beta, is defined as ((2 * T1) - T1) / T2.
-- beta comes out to 0.40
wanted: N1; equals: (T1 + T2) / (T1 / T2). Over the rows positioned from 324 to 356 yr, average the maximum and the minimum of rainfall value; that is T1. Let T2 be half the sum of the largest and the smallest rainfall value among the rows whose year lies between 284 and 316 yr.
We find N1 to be 7.91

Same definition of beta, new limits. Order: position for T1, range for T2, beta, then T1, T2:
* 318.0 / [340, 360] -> 0.44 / 0.545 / 1.24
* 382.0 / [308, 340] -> 0.41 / 0.555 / 1.35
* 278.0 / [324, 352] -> 0.37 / 0.489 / 1.32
